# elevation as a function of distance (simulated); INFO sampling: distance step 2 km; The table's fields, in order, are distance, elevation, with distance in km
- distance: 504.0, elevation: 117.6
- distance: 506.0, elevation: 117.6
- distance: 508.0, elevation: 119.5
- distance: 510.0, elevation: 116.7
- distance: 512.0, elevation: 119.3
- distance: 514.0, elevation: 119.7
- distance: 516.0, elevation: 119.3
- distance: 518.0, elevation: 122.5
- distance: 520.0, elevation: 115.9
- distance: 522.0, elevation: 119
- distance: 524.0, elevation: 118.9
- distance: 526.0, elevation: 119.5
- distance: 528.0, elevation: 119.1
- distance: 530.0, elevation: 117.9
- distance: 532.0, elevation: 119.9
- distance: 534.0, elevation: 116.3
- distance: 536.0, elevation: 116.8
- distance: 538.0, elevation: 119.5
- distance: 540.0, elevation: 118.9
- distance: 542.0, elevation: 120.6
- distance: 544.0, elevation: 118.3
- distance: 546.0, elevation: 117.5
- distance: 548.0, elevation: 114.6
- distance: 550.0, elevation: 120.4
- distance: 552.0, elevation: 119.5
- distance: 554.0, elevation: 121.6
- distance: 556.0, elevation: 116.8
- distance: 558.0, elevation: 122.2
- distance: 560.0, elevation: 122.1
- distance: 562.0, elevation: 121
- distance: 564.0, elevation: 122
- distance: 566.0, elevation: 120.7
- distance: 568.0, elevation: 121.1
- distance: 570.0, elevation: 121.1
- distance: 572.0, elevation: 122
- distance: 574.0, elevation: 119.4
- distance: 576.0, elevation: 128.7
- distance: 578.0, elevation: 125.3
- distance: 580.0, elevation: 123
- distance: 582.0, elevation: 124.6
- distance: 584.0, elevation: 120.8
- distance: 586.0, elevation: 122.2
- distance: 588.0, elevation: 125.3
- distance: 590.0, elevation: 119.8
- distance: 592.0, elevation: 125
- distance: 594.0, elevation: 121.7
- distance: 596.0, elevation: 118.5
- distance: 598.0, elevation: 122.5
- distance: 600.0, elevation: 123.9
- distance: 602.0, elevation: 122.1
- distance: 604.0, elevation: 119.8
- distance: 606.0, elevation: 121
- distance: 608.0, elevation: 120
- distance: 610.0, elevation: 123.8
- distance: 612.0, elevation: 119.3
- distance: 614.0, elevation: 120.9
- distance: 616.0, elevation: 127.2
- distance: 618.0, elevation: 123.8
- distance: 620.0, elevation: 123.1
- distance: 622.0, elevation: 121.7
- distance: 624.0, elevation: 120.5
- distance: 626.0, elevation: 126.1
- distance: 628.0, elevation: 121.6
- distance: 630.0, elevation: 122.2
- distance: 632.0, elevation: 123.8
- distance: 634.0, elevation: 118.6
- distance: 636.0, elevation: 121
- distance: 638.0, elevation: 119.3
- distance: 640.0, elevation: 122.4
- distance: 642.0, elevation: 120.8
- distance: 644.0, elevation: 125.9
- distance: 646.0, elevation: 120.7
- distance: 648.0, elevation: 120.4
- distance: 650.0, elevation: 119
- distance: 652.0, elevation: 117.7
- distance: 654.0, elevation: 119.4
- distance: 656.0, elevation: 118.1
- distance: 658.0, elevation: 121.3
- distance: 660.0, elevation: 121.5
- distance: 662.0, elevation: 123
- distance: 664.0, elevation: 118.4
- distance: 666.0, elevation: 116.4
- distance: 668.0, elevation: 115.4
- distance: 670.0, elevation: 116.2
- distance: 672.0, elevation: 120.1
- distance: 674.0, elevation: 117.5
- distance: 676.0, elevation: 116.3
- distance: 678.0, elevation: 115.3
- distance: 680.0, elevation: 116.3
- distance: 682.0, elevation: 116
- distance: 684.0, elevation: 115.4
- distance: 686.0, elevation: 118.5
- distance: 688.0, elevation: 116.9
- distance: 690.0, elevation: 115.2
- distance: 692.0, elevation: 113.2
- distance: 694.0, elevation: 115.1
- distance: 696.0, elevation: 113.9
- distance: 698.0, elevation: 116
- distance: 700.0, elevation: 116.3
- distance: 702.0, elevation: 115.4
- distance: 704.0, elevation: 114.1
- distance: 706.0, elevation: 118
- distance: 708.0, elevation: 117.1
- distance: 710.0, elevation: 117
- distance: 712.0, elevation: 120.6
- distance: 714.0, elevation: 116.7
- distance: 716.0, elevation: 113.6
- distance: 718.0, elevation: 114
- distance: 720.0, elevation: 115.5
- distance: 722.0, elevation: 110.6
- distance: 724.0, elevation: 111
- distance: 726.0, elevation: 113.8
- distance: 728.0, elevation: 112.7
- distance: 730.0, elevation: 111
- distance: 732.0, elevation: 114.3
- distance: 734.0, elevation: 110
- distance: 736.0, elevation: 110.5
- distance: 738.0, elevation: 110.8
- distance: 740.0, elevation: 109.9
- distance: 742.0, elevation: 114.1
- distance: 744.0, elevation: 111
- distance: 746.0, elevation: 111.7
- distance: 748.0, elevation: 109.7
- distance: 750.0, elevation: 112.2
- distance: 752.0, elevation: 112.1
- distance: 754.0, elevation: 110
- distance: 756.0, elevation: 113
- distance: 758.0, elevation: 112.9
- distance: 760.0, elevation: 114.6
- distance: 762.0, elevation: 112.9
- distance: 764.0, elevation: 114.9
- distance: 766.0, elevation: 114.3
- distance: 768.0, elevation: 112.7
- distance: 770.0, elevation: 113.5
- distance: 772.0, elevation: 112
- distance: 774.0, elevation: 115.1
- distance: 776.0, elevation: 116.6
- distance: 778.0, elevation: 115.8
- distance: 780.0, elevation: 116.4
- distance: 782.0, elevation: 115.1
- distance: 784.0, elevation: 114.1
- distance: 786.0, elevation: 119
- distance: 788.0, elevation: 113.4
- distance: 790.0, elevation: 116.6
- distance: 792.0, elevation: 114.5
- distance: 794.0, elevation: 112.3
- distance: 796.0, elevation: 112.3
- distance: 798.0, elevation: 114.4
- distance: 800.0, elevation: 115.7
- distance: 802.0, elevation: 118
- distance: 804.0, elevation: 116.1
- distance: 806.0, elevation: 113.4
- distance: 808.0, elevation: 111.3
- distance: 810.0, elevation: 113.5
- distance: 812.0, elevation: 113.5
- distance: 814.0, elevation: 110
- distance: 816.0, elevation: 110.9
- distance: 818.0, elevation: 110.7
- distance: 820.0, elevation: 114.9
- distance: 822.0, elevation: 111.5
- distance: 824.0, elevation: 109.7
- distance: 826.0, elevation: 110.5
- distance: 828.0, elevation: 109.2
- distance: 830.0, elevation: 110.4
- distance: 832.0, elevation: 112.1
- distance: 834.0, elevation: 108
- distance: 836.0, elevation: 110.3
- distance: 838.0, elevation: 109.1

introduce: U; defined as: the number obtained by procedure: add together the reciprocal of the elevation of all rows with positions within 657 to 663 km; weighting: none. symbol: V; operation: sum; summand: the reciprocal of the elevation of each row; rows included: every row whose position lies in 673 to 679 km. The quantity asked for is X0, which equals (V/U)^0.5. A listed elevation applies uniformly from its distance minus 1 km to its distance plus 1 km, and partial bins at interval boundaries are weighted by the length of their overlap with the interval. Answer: 1.02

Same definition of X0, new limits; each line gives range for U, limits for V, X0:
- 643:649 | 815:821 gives 1.04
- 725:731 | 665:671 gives 0.98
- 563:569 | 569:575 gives 1.00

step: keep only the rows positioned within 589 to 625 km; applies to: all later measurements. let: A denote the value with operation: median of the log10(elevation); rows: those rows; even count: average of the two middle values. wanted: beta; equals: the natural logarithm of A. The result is 0.735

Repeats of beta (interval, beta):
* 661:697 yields 0.725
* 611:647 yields 0.735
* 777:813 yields 0.722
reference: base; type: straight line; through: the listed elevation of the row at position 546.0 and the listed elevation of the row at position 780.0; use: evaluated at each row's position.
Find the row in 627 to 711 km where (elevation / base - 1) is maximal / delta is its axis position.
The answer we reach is 644.0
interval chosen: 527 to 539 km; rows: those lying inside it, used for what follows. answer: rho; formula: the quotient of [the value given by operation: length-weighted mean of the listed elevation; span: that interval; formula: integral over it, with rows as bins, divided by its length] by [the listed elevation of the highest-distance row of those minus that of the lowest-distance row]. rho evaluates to 296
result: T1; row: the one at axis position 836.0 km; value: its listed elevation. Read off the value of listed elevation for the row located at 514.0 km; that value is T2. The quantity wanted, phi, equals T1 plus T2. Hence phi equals 230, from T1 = 110.3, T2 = 119.7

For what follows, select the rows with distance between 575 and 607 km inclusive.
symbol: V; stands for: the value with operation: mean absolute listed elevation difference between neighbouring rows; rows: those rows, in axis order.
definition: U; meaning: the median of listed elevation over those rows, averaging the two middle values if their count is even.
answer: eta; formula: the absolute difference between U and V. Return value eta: 119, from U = 122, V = 2.9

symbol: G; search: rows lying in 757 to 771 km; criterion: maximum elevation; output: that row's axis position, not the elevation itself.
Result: 764.0 km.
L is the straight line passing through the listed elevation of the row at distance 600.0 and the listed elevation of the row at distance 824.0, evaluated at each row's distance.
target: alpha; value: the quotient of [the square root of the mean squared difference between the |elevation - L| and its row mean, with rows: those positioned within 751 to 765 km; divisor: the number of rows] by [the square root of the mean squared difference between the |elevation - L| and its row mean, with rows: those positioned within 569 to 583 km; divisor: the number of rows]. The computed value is 0.55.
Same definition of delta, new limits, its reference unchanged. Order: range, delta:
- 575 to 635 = 576.0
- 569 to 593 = 576.0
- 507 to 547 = 518.0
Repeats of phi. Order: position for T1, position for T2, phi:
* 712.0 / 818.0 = 231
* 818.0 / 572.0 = 233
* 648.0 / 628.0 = 242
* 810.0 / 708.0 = 231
